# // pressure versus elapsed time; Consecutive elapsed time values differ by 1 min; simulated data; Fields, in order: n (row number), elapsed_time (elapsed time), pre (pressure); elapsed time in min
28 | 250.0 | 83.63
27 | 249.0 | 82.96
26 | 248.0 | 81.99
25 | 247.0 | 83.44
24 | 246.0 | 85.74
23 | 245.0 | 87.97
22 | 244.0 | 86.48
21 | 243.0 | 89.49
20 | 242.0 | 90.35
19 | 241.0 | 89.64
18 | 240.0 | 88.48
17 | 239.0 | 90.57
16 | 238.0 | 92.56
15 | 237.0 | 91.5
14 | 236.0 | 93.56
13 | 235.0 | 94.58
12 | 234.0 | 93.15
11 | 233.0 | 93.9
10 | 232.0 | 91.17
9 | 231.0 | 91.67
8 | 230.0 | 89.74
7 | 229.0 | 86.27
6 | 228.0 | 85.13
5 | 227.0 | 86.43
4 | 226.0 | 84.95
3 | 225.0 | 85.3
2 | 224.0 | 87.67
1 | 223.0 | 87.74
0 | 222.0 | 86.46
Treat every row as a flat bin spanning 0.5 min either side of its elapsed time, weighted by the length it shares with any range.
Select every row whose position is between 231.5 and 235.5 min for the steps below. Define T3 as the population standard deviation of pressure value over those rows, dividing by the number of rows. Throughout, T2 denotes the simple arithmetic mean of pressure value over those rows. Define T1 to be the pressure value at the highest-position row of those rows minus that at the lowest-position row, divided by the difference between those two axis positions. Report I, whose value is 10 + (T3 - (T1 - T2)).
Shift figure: 103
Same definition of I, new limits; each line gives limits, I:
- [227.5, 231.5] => 99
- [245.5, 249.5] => 96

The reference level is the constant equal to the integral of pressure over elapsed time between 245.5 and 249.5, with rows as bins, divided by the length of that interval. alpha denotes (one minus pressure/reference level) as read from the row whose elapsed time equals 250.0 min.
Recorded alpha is 0.00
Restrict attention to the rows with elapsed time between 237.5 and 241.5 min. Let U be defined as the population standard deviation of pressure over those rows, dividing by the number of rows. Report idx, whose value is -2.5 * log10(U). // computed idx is -0.44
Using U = 1.5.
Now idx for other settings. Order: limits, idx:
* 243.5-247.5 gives -0.53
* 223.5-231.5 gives -0.89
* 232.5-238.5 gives 0.02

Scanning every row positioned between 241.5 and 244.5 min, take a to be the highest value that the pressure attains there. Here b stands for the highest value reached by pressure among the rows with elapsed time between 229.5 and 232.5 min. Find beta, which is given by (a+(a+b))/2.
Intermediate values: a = 90.35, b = 91.67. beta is 136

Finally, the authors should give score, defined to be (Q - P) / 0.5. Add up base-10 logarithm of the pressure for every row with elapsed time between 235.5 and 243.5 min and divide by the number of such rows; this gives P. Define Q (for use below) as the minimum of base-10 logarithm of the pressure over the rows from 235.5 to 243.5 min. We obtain -0.0221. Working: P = 1.96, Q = 1.95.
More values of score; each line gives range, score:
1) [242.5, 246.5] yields -0.0167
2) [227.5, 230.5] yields -0.0191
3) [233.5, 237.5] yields -0.0159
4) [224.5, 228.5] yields -0.0051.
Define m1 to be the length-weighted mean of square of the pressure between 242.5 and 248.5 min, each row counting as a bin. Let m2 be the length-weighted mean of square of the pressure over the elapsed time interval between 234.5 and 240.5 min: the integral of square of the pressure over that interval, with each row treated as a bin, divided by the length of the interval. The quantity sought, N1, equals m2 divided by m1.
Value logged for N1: 1.14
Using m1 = 7377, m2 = 8445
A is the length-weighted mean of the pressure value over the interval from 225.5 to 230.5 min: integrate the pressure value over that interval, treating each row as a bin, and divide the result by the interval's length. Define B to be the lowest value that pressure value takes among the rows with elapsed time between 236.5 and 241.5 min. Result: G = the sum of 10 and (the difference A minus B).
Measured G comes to 8.0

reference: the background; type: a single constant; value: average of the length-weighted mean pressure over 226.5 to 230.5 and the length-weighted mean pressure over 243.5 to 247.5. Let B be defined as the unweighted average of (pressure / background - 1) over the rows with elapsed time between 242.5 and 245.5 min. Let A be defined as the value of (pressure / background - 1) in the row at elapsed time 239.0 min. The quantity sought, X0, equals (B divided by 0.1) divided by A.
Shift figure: 4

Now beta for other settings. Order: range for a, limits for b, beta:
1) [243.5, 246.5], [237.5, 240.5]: 134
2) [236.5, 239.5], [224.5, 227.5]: 136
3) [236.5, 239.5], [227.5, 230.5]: 137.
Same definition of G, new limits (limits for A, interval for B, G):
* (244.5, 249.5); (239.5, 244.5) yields 7.9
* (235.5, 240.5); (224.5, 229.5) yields 16.4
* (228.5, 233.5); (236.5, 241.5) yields 12.1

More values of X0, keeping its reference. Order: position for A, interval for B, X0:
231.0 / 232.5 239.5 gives 12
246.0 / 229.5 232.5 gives -68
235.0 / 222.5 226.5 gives 0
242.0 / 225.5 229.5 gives -2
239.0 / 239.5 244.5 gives 6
